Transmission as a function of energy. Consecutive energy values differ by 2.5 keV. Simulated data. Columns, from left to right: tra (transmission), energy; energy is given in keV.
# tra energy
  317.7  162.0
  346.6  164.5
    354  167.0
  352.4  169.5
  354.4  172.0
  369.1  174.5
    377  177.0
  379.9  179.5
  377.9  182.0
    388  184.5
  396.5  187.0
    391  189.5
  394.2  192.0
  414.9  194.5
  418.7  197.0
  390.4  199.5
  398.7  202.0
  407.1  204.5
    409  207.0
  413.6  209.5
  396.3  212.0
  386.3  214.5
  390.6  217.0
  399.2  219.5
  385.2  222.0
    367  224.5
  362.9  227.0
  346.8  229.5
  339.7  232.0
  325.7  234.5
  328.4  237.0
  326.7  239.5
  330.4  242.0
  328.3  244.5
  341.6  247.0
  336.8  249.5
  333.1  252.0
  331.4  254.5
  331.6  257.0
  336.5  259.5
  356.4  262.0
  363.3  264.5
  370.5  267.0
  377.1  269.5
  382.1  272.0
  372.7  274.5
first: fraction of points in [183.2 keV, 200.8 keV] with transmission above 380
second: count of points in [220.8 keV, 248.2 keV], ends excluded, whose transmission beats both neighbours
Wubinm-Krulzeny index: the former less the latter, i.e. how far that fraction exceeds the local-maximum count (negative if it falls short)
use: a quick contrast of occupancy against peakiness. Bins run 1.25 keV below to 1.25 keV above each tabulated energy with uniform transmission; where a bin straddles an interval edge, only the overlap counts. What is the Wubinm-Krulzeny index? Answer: -1.0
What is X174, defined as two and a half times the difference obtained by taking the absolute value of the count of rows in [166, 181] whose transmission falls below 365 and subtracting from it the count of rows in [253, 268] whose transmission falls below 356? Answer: 0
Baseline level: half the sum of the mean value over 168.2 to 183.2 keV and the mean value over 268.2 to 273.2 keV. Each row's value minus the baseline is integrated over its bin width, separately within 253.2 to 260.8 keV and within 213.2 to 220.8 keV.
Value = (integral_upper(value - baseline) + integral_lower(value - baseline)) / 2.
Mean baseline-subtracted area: -86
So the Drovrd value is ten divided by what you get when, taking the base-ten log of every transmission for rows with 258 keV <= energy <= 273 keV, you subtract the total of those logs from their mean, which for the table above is -0.78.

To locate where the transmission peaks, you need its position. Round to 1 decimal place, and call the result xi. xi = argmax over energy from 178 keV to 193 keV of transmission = 187.0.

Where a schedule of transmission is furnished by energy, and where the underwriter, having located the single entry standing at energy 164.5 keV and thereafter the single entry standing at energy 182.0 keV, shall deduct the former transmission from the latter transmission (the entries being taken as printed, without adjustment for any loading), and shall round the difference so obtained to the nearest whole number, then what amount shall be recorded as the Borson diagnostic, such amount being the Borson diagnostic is 31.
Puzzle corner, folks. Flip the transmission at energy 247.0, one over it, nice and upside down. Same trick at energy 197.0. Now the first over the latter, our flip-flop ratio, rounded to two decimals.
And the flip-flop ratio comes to 1.23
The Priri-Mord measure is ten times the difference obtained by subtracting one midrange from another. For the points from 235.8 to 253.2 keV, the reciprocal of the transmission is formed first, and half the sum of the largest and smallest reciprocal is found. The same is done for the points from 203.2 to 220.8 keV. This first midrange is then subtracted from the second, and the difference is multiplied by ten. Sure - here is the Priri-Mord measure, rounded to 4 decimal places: -0.0049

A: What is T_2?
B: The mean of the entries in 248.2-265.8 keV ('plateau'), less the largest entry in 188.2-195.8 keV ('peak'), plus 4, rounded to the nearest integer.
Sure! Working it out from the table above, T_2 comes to -70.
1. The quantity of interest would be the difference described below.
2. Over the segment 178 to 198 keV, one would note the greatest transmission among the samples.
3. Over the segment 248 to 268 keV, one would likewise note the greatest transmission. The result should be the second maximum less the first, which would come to -48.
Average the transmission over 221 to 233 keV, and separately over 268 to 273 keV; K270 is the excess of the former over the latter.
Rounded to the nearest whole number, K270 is -19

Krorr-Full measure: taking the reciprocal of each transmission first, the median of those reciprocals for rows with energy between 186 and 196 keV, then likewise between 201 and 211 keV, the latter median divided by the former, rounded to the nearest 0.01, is 0.97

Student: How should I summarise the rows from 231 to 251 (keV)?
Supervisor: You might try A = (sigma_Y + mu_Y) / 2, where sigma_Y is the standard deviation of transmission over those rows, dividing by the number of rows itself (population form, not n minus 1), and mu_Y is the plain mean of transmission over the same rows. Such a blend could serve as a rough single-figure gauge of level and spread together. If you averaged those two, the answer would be 169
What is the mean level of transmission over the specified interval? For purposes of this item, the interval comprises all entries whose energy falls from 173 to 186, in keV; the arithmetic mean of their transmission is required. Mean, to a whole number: 378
